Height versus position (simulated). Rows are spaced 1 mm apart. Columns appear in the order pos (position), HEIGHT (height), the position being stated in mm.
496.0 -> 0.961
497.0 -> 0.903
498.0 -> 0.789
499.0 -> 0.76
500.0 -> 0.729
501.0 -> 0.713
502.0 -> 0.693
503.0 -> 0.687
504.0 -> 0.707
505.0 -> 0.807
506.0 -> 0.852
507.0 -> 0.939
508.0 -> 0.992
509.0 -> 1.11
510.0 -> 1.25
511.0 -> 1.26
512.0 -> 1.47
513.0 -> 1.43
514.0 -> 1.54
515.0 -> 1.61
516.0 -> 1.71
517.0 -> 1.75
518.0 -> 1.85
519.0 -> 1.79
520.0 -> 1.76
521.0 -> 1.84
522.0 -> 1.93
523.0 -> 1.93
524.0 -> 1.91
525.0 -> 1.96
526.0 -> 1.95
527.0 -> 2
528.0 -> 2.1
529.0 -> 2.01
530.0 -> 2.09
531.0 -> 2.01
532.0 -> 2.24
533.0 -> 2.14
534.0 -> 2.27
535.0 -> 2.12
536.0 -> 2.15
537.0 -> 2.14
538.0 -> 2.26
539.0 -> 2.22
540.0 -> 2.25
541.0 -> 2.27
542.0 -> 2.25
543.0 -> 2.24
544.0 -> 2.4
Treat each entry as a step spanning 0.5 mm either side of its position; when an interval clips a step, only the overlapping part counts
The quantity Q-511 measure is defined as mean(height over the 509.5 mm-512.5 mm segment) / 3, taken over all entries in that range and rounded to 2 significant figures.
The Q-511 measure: 0.44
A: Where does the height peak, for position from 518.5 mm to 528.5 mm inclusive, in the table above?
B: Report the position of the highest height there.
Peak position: 528.0 mm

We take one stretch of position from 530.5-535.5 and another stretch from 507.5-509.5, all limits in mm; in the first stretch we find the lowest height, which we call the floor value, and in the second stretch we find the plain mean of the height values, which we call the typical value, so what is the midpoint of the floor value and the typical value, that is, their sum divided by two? 1.5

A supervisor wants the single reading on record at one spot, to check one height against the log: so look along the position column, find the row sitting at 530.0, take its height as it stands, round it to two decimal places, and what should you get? 2.09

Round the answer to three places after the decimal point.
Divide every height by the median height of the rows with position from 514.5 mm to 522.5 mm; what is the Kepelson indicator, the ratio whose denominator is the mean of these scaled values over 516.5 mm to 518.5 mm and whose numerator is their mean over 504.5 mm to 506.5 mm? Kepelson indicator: 0.461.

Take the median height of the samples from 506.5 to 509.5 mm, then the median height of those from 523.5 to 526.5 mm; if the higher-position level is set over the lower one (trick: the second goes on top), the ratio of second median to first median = 2.0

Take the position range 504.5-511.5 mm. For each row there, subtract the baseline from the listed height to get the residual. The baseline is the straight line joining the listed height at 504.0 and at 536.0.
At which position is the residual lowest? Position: 506.0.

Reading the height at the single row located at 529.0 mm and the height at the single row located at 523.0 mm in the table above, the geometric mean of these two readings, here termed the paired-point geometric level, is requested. 2.0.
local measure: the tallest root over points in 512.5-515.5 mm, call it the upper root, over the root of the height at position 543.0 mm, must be 0.85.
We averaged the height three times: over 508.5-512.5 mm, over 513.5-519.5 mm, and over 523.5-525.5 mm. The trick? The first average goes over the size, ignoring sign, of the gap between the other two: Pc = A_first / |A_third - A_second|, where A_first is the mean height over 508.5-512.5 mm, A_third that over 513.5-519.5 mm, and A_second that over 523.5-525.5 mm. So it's 5.6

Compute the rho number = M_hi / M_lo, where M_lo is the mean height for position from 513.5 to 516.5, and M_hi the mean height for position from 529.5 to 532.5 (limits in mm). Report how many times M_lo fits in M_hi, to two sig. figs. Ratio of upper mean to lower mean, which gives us 1.3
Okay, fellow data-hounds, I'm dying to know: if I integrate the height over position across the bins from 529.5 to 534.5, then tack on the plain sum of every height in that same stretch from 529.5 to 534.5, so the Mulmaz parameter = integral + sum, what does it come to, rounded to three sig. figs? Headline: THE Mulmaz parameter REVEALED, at 21.5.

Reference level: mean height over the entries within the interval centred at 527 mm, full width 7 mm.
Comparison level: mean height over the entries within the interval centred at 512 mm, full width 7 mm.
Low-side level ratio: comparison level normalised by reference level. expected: 0.7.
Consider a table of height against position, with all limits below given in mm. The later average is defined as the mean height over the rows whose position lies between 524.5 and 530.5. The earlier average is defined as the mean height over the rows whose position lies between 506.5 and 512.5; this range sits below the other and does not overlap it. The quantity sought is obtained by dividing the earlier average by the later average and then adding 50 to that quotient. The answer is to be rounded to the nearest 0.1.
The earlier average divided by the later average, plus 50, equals 50.6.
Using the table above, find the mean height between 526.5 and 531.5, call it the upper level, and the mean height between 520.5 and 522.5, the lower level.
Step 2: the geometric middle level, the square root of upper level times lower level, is 2.0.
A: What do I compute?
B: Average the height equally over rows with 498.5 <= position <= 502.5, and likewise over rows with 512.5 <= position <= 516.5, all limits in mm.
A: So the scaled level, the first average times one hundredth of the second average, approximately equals 0.011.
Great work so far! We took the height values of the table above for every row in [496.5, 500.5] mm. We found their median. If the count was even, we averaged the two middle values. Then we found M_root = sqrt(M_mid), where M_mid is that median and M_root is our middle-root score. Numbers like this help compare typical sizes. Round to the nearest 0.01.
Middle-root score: 0.88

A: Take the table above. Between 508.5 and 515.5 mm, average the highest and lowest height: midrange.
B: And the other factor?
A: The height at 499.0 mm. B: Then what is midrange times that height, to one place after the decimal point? 1.0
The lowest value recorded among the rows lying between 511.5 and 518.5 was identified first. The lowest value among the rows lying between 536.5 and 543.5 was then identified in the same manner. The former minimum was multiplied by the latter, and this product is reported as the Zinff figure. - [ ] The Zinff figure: 3.06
